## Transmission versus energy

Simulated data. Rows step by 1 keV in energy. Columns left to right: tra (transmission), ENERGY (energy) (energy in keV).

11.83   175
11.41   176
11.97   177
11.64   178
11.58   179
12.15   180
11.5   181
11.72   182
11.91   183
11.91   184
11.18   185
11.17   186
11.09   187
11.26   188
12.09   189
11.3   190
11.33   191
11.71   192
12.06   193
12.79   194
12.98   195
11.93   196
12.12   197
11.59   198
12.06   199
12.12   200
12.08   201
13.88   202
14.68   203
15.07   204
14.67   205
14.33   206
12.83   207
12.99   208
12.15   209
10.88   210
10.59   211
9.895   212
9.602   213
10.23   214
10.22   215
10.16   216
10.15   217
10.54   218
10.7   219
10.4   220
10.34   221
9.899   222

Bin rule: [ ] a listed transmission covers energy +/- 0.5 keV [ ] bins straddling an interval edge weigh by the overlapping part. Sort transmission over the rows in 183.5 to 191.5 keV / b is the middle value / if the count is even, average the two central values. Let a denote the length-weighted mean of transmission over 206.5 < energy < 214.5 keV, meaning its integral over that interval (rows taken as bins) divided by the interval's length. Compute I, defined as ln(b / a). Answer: 0.01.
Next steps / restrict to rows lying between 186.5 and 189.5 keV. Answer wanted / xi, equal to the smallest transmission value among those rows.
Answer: 11.09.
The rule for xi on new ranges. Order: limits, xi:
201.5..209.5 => 12.15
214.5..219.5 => 10.15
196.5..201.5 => 11.59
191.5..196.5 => 11.71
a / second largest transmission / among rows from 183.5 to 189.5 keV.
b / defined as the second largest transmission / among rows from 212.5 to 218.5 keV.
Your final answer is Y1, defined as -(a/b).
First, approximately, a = 11.91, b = 10.23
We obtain -1.16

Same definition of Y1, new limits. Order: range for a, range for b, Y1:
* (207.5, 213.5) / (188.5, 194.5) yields -1.00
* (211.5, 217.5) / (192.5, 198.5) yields -0.80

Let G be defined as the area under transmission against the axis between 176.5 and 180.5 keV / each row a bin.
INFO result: 47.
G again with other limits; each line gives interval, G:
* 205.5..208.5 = 40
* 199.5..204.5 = 68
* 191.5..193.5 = 24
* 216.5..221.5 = 52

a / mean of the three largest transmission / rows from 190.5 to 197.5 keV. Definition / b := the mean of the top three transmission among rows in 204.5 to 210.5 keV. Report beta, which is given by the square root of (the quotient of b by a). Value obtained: 1.05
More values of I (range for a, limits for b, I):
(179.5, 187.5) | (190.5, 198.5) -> 0.04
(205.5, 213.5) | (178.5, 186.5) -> 0.00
